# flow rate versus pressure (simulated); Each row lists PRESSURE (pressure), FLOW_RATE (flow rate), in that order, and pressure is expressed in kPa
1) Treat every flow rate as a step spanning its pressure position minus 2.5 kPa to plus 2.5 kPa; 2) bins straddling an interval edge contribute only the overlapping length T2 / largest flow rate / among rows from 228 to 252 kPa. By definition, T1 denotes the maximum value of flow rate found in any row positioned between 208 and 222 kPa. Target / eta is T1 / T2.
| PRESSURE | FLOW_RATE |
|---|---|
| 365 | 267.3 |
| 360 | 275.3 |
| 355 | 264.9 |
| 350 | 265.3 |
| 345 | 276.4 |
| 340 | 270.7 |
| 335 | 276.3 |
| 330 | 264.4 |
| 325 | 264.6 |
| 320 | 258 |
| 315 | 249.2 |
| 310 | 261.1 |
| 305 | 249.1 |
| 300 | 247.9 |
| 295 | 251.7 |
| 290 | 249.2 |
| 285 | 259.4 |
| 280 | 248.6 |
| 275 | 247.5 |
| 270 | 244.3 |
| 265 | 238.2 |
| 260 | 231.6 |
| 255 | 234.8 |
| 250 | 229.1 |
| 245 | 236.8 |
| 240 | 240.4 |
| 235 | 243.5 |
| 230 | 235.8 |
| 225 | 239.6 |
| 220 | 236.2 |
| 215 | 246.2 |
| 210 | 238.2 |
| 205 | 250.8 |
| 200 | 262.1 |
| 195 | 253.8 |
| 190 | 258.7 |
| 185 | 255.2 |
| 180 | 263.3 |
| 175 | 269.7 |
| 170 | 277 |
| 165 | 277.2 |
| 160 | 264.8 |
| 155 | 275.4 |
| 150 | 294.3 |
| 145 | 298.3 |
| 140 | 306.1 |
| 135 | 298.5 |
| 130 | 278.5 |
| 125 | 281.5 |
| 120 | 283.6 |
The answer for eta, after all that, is 1.01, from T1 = 246.2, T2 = 243.5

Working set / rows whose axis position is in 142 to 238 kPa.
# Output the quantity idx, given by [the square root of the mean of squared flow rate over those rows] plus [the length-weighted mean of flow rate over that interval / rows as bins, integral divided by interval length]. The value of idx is 521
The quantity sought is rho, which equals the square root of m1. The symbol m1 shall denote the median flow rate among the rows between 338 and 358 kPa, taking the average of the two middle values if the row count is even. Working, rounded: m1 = 268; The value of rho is 16.4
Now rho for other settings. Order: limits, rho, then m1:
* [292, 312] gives 15.8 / 250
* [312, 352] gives 16.3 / 265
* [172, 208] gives 16.1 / 259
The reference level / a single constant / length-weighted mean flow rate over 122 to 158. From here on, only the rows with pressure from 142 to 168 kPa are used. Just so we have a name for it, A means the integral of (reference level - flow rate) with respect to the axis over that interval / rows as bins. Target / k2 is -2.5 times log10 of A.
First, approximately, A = 196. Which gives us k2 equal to -5.7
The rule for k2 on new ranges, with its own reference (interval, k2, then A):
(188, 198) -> -6.3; 335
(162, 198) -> -7.4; 899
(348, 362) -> -6.2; 302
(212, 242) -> -7.9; 1490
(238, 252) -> -7.2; 762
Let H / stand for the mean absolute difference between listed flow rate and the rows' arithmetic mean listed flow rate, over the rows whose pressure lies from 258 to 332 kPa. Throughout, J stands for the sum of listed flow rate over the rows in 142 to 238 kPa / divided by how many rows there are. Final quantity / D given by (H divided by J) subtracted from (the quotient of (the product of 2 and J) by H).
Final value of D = 73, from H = 7.1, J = 260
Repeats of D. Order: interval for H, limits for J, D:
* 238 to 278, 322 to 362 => 113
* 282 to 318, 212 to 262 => 107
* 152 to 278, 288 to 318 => 40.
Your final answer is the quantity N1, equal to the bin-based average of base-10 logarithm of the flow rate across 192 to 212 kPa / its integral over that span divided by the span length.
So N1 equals 2.40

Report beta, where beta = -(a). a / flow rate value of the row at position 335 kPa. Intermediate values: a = 276.3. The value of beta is -276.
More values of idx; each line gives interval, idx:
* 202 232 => 483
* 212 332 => 492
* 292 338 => 516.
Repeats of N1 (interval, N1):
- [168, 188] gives 2.42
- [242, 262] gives 2.37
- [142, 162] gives 2.45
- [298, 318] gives 2.40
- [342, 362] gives 2.43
